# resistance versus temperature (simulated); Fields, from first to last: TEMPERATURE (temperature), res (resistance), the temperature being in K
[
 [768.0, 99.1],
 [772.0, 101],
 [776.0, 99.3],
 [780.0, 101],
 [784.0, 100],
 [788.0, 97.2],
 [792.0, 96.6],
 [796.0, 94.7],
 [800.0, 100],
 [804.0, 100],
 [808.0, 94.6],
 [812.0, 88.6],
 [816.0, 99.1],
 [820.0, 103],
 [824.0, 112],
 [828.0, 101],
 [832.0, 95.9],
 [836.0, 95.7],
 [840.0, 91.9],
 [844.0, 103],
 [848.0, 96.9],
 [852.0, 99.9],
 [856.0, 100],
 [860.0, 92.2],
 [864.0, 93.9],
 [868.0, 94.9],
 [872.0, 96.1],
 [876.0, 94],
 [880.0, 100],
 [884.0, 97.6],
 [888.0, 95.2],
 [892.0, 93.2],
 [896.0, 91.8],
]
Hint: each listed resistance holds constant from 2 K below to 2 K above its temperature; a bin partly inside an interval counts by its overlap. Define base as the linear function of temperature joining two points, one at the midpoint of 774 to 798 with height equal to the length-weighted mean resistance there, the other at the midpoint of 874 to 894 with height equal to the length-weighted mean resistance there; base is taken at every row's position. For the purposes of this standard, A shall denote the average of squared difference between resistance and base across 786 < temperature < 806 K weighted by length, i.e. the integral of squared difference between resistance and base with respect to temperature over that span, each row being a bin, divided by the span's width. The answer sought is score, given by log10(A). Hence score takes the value 0.7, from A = 5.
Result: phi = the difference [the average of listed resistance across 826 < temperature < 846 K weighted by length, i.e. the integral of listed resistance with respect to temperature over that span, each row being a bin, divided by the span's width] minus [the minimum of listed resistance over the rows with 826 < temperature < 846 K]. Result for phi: 6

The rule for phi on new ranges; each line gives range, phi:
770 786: 1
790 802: 2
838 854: 6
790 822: 8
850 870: 4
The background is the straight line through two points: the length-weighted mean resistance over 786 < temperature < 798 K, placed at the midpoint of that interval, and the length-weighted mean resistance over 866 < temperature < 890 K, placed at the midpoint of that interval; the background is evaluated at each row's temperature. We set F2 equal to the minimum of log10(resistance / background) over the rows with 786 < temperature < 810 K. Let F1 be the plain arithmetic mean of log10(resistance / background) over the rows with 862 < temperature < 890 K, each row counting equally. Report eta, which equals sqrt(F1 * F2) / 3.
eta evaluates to 0.0011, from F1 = -0.002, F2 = -0.007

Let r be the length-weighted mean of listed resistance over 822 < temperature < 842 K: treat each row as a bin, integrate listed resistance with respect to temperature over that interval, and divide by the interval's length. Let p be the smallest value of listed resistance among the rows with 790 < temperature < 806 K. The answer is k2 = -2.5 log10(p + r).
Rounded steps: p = 94.7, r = 99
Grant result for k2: -5.72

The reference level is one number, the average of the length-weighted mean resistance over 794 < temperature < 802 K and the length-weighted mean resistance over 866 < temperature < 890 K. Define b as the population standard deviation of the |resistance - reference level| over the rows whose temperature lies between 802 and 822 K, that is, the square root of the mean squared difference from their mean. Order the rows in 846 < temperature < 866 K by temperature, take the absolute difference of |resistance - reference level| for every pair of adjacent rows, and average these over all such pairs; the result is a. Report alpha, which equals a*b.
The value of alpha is 3.7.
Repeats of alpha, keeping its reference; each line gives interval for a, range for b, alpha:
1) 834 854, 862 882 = 3.2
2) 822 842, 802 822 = 10.9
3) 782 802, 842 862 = 3.0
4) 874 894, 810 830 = 6.2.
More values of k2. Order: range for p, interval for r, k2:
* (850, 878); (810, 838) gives -5.71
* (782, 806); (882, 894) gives -5.70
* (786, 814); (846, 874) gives -5.67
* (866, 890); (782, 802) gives -5.71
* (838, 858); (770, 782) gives -5.71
